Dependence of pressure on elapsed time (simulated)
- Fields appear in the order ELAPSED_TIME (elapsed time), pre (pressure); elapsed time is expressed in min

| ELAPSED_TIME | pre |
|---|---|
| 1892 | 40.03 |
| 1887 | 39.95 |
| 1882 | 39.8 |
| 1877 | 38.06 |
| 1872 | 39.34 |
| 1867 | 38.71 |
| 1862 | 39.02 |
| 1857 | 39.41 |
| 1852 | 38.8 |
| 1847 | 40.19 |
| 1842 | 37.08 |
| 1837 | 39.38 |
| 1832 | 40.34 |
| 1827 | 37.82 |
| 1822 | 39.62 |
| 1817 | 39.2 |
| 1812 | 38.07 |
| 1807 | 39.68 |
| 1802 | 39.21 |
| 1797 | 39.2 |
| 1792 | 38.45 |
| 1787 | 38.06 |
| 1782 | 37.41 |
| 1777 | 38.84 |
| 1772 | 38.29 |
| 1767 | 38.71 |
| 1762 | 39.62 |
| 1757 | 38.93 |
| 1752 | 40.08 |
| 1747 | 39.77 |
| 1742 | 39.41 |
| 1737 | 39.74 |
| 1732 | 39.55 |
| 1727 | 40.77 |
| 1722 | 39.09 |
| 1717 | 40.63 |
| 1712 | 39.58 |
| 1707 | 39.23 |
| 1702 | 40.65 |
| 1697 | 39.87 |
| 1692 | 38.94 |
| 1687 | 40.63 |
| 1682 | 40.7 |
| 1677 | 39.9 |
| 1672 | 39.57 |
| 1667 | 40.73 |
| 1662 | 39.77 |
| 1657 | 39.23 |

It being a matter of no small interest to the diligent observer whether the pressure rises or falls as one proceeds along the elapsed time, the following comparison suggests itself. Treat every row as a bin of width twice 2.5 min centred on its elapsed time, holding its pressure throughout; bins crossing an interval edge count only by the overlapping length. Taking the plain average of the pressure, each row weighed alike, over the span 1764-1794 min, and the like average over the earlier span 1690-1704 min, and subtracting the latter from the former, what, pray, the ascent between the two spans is -1.5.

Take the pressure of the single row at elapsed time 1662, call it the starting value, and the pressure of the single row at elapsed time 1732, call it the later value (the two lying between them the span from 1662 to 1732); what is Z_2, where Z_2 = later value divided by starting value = 0.99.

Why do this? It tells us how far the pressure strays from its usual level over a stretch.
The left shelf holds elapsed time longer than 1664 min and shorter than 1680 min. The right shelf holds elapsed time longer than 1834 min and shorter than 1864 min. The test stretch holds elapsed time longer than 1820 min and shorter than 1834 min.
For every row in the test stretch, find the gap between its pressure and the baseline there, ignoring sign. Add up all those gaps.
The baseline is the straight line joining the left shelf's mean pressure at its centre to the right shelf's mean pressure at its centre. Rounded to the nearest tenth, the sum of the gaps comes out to 3.0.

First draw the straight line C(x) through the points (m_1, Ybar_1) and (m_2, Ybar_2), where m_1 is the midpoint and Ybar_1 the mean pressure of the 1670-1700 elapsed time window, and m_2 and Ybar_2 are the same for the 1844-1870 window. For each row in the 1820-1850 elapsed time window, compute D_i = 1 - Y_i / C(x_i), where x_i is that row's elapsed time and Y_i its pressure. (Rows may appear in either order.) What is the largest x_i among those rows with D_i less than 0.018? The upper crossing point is 1847 min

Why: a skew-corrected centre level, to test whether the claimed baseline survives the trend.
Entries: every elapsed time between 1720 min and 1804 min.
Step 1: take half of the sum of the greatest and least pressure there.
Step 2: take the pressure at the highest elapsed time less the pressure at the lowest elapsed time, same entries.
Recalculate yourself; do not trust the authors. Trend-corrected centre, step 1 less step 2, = 39.0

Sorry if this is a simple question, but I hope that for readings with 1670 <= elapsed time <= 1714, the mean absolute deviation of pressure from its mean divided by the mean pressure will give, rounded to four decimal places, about 0.0128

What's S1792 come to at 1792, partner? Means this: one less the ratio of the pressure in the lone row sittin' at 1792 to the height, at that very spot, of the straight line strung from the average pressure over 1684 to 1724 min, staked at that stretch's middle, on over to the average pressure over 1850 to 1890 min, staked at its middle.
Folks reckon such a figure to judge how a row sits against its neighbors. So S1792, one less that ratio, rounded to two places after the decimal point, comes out 0.03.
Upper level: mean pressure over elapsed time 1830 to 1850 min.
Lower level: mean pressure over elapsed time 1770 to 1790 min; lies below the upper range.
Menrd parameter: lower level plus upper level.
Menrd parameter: 77.4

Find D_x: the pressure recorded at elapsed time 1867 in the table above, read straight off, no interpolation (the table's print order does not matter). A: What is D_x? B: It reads 38.71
